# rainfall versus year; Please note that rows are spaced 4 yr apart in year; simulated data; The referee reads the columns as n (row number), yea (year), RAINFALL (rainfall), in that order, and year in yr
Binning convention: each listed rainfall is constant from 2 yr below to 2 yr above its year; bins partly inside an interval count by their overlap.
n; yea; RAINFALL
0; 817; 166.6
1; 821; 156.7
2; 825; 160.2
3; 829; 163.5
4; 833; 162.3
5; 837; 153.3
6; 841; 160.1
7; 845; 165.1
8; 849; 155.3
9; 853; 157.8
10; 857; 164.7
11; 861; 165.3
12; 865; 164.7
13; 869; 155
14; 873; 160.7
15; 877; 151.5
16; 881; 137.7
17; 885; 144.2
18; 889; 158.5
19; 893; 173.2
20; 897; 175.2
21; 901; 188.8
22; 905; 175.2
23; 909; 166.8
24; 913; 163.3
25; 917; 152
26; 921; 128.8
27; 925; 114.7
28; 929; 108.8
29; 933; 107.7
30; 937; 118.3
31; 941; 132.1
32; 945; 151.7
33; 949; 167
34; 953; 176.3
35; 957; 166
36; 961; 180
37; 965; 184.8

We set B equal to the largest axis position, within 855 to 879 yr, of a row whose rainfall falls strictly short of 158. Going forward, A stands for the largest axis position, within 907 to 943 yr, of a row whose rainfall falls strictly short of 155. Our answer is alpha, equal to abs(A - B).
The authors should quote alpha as 64 yr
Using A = 941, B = 877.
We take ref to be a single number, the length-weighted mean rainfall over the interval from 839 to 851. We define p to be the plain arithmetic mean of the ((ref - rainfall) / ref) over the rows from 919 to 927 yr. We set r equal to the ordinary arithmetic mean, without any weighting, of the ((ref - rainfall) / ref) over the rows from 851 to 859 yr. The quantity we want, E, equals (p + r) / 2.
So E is 0.12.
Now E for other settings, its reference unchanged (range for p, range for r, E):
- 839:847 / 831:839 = 0.00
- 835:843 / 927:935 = 0.17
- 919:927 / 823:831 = 0.11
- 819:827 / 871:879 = 0.02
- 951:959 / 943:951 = -0.03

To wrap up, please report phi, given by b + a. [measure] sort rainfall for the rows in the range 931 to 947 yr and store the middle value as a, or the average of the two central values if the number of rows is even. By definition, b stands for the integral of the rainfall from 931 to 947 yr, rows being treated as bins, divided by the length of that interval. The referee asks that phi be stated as 253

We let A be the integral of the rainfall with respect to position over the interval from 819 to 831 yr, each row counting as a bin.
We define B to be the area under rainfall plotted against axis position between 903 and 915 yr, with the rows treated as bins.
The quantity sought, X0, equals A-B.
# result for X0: -100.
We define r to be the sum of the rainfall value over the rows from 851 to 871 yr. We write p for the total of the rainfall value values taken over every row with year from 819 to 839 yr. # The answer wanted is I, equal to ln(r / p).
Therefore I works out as 0.01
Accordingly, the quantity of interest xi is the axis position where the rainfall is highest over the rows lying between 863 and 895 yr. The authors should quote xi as 893 yr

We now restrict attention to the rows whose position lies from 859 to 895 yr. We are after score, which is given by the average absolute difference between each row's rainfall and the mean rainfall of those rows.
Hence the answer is 9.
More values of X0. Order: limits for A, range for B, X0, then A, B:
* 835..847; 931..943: 482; 1914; 1432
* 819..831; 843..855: 9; 1922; 1913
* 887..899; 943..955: 48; 2028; 1980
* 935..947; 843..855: -304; 1608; 1913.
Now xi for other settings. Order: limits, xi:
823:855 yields 845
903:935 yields 905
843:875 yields 861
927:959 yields 953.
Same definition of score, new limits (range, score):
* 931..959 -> 22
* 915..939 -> 12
